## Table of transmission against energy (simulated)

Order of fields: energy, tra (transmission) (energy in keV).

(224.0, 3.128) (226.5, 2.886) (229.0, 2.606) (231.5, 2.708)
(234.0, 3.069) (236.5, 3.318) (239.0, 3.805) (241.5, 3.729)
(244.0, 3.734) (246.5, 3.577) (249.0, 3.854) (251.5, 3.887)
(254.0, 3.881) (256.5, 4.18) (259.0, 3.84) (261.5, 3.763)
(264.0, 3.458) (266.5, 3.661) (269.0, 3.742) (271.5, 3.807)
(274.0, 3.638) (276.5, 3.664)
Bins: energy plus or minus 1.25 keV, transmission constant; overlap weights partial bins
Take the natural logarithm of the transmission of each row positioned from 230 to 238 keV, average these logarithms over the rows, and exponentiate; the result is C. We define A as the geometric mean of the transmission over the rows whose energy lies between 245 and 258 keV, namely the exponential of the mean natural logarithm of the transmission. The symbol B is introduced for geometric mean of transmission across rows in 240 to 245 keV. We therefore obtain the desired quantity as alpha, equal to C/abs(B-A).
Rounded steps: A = 3.87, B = 3.7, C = 3.0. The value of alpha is 22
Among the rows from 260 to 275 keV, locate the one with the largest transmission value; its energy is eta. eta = 271.5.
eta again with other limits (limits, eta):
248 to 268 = 256.5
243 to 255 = 251.5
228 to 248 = 239.0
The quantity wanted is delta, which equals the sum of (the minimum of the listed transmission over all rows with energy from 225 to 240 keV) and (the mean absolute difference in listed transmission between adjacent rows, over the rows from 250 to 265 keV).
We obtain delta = 2.81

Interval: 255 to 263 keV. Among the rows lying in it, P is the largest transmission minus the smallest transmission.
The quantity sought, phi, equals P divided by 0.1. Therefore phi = 4.2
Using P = 0.42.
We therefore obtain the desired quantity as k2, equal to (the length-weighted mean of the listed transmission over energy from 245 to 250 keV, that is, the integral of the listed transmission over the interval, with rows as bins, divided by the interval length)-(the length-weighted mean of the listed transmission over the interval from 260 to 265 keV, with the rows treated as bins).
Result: 0.08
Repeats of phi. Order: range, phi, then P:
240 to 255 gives 3.1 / 0.31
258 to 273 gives 3.8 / 0.38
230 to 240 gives 11.0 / 1.10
